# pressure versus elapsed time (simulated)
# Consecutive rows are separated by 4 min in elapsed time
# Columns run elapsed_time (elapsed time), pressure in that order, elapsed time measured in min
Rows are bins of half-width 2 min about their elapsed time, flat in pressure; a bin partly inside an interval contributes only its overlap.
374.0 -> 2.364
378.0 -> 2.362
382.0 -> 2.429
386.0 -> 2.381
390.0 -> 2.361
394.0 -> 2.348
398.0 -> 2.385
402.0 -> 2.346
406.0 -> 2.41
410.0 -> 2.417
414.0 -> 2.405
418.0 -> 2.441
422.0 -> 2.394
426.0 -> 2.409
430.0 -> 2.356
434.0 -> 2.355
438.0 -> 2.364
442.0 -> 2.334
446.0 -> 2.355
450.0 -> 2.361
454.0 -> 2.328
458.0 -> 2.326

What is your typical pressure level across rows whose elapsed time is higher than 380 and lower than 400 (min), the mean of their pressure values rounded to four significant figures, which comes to 2.381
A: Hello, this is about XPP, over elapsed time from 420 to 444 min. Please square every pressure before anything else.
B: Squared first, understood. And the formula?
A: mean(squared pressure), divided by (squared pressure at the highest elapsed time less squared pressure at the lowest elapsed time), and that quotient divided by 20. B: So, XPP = -1.0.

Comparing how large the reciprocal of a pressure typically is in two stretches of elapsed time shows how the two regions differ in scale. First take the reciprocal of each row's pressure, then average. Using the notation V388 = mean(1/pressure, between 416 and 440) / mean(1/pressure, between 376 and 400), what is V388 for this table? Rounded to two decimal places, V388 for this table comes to 1.00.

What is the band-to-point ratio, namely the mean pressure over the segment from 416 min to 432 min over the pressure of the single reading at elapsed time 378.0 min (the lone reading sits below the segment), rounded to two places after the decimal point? 1.02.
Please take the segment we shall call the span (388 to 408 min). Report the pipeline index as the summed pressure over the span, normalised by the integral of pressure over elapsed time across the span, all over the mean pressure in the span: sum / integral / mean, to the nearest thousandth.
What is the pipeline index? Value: 0.105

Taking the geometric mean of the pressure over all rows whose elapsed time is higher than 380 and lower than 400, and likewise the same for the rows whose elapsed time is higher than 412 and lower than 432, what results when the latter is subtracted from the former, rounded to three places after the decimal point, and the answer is -0.020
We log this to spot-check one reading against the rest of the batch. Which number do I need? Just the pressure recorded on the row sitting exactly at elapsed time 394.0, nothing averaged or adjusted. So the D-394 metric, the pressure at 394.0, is 2.348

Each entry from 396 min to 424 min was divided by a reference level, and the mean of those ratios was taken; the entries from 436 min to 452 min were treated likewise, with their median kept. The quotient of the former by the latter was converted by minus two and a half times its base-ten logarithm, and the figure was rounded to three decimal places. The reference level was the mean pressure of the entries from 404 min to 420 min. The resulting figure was -0.019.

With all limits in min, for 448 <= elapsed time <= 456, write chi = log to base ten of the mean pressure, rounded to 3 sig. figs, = 0.370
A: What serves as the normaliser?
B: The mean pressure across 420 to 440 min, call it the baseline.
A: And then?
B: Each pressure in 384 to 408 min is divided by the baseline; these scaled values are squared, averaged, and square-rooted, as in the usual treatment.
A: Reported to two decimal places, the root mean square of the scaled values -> 1.00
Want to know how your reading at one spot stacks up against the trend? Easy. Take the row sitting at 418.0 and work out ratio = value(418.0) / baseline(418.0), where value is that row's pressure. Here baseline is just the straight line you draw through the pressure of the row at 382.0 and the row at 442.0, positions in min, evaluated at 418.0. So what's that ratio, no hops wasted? 1.03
